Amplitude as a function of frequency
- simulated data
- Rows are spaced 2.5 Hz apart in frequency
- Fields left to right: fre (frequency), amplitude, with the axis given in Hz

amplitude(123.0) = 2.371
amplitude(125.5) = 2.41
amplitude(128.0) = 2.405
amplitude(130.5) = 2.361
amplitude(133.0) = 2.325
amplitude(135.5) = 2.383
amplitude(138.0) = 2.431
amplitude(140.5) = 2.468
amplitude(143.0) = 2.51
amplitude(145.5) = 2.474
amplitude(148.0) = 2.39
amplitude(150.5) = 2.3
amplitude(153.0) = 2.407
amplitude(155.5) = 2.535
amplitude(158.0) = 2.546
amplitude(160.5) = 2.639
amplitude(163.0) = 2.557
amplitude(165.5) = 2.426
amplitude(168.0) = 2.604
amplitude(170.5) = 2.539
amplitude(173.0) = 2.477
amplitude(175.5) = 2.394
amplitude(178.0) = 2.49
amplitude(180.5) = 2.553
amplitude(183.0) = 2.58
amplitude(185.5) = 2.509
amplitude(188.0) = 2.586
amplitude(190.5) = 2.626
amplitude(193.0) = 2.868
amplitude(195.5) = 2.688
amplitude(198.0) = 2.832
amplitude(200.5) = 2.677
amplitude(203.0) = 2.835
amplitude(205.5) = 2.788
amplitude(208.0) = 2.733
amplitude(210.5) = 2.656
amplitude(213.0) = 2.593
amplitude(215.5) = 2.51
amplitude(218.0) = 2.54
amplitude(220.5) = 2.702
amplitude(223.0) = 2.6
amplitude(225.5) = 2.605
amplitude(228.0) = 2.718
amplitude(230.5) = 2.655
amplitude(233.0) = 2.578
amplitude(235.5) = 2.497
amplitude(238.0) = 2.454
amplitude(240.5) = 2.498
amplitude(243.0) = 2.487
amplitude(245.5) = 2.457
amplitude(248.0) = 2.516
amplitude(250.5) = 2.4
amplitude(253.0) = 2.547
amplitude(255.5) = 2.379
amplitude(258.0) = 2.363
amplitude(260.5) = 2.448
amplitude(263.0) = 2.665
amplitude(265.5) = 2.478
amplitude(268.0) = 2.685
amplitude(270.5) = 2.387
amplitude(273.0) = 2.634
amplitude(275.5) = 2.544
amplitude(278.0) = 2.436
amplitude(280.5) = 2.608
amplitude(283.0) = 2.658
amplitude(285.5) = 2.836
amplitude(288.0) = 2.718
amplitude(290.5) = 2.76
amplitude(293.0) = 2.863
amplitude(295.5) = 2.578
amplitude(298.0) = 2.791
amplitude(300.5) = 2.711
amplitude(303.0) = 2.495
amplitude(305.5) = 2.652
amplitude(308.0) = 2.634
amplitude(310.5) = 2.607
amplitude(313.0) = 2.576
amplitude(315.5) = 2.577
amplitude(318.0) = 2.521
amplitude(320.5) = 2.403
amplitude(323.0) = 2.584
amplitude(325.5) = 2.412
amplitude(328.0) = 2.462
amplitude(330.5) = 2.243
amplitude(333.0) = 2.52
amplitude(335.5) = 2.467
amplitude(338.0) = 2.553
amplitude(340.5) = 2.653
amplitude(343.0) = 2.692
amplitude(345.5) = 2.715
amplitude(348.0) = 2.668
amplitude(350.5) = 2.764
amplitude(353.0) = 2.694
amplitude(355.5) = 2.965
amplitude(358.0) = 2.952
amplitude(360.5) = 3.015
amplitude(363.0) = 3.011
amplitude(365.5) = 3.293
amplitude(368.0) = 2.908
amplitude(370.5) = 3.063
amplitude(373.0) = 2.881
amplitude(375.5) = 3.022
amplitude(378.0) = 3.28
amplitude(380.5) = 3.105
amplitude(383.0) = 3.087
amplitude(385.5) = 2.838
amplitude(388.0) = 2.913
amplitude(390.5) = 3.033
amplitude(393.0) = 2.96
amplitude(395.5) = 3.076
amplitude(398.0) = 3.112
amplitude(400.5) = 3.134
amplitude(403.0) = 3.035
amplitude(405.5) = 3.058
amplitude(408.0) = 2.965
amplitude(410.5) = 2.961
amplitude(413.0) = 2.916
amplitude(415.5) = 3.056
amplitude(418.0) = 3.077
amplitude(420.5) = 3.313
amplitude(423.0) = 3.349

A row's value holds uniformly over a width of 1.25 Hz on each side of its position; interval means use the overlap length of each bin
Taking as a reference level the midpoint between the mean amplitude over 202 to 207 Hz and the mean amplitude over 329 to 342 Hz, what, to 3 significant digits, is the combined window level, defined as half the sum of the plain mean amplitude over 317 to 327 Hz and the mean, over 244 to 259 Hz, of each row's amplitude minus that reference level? 1.14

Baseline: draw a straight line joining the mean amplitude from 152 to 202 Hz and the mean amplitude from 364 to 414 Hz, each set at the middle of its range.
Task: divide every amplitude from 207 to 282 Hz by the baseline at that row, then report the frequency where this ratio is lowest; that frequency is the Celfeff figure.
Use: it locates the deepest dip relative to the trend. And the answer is 258.0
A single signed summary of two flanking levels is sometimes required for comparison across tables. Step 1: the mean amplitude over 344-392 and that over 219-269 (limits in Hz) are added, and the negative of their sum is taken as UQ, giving -5.5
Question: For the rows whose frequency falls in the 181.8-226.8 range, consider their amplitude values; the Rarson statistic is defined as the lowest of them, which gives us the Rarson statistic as 2.509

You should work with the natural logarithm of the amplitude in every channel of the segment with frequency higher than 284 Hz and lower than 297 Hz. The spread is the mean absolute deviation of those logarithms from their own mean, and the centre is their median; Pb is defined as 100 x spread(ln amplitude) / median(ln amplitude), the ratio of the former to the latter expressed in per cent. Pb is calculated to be 3.0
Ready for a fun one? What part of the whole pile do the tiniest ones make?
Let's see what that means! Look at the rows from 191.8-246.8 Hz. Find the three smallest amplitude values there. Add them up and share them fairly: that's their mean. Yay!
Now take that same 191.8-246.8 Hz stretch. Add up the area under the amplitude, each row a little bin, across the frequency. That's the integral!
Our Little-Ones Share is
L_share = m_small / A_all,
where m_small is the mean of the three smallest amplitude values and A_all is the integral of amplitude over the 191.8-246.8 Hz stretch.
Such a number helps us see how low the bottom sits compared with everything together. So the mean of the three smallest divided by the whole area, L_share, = 0.0170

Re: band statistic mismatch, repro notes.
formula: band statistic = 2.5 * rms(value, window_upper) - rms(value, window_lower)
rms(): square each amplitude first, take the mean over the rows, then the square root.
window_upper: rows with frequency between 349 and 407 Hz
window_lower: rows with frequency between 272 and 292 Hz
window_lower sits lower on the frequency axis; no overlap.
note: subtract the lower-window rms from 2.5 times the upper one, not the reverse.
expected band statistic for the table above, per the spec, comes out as 4.9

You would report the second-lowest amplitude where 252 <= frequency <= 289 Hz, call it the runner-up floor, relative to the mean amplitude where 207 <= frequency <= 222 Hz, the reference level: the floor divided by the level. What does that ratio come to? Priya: 0.91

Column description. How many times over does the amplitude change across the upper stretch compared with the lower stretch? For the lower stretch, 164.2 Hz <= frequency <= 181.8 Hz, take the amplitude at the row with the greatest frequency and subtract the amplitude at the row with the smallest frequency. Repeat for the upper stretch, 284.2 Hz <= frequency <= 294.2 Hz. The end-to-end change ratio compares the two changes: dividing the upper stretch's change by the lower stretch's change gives 0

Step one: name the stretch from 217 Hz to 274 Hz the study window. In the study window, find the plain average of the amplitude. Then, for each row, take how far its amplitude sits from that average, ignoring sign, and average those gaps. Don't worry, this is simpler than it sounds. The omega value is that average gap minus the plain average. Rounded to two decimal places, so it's -2.44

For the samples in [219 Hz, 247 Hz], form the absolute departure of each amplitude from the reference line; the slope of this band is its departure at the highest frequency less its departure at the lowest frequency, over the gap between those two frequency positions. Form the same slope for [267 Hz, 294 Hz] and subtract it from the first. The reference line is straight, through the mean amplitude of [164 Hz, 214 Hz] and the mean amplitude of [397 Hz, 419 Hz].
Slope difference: 0.012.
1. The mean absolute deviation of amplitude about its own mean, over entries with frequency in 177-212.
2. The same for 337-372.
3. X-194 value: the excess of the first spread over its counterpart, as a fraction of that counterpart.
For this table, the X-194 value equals -0.42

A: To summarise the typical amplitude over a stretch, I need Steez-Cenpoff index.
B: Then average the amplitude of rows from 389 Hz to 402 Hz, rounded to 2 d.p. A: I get 3.06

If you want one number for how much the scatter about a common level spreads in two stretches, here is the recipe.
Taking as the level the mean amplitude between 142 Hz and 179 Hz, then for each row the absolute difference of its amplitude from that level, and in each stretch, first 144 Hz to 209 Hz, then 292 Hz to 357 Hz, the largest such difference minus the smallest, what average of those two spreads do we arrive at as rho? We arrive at 0.424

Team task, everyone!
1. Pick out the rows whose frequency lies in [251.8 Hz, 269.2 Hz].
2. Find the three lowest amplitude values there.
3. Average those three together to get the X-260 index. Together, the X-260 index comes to 2.40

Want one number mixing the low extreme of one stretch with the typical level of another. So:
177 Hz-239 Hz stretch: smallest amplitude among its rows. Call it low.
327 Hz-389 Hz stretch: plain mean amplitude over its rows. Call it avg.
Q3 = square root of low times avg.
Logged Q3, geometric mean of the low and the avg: 2.64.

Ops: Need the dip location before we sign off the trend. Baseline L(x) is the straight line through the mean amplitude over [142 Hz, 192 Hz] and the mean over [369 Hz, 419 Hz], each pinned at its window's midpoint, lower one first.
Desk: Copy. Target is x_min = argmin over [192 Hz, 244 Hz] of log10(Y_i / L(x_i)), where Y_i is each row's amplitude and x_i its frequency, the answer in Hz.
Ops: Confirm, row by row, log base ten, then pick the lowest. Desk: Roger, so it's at 238.0 Hz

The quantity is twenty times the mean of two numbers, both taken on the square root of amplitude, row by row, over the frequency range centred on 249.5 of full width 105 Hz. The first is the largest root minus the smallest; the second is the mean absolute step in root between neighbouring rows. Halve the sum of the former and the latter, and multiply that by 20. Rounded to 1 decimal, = 1.9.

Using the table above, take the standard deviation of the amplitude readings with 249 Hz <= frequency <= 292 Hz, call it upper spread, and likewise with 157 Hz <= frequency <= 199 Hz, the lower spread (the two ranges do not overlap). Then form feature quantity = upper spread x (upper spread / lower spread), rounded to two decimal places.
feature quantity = 0.17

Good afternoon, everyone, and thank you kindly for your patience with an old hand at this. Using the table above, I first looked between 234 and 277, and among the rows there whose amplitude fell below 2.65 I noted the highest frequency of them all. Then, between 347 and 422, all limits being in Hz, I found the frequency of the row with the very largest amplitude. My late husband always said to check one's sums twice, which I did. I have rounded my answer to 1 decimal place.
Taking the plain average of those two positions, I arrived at 348.0 Hz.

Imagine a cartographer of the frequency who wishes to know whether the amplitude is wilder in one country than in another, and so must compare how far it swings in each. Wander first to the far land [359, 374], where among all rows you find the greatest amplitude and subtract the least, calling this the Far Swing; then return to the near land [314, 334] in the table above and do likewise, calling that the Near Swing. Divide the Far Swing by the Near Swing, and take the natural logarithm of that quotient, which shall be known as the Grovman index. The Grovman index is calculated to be 0.19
